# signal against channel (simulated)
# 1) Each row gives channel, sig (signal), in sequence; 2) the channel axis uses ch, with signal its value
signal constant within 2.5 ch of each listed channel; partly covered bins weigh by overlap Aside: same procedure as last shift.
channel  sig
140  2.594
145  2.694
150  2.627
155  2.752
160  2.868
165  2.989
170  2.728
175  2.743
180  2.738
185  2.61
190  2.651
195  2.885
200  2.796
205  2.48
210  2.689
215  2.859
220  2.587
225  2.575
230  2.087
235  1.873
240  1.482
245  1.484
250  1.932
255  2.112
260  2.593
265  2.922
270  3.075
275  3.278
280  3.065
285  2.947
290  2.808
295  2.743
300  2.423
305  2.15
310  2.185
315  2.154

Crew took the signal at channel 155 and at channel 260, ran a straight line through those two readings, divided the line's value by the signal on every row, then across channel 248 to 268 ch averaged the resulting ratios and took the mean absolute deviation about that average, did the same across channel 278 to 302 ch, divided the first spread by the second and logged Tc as 3.1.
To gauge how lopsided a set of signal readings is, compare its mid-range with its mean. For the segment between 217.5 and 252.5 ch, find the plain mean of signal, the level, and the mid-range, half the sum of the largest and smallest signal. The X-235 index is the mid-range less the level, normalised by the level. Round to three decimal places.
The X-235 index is 0.016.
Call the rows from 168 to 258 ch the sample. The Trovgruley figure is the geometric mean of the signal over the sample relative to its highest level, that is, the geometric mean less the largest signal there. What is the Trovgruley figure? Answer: -0.53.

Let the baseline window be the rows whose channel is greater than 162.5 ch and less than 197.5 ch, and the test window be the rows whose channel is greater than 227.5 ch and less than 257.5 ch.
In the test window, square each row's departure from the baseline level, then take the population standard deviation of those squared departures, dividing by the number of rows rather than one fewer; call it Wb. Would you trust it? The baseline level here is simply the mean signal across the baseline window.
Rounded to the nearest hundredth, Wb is 0.51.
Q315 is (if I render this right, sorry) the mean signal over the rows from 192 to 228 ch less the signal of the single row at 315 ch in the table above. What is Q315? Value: 0.5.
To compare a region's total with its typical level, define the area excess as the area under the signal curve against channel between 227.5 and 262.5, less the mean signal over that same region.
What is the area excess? 66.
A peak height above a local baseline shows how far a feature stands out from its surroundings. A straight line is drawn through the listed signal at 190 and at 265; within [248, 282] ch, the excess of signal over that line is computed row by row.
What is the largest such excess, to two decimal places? 0.32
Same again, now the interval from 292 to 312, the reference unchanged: -0.29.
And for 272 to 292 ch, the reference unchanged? 0.32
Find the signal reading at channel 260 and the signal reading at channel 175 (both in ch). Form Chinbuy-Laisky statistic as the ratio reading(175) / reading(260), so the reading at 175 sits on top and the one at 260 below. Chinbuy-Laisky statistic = 1.06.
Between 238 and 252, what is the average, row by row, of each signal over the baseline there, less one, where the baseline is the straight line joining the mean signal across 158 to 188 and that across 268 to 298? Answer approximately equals -0.44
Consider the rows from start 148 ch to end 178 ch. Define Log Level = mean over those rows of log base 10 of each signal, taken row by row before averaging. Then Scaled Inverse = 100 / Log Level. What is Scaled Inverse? 225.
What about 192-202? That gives 221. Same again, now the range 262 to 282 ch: 205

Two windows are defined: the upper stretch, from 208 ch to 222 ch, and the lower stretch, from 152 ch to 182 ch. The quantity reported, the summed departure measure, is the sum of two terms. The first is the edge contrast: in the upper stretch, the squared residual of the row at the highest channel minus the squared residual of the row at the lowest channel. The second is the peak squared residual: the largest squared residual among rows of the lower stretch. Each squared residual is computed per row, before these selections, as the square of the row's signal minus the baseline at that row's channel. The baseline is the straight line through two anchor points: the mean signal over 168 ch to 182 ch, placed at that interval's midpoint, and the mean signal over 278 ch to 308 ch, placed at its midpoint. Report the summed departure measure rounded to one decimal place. 0.1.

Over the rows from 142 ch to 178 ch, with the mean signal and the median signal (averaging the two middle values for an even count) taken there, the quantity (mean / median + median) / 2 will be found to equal 1.88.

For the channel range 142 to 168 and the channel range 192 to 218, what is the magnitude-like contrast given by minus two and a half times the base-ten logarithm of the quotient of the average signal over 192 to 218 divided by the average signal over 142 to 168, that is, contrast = 0.02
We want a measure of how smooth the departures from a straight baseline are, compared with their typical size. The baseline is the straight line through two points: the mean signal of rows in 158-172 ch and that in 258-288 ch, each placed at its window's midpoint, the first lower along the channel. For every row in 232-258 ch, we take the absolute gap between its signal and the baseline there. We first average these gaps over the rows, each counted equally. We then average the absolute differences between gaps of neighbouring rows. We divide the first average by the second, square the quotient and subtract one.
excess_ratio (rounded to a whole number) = 20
